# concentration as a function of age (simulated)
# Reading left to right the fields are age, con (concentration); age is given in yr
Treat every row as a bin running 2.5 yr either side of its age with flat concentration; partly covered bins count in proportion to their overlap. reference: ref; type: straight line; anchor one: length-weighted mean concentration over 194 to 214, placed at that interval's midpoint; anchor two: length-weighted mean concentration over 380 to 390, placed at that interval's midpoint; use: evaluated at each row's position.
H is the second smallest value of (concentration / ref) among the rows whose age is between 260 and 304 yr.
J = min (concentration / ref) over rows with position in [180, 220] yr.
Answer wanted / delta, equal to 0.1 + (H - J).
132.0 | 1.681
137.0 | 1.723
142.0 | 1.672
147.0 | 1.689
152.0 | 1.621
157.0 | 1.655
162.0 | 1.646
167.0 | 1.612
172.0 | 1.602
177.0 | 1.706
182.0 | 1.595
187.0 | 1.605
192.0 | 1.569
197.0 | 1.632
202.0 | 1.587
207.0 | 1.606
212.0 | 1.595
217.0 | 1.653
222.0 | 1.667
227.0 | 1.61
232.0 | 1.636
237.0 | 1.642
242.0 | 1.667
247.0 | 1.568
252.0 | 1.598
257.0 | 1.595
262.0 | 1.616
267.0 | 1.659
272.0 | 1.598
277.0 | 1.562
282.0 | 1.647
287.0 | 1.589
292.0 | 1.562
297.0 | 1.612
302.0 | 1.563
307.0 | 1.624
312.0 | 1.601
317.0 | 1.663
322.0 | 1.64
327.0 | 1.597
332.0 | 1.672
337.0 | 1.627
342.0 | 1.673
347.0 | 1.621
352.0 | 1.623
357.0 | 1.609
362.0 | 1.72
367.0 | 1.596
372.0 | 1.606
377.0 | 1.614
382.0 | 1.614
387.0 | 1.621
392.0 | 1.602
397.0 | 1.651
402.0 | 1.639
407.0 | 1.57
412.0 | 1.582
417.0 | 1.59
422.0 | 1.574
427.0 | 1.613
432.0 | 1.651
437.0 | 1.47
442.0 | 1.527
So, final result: 0.092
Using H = 0.97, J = 0.978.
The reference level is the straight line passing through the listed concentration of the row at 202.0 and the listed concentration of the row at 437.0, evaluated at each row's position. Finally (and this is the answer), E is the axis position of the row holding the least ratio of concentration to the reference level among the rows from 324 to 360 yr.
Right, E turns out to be 327.0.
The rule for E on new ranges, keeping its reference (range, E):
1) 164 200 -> 192.0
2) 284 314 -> 292.0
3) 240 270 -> 247.0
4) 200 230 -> 202.0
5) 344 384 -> 367.0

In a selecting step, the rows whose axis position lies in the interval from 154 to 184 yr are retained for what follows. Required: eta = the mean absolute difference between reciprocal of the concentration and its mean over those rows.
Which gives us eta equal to 0.0123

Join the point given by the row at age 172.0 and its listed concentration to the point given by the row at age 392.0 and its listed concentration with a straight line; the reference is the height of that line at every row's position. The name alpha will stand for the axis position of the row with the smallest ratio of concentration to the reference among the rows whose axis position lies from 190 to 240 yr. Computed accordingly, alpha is 192.0 yr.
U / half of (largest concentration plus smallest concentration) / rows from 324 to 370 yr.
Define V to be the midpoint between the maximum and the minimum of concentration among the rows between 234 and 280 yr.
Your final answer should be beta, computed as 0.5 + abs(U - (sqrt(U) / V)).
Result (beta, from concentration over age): 1.360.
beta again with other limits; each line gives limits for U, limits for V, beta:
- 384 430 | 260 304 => 1.323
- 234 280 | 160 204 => 1.339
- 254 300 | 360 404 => 1.345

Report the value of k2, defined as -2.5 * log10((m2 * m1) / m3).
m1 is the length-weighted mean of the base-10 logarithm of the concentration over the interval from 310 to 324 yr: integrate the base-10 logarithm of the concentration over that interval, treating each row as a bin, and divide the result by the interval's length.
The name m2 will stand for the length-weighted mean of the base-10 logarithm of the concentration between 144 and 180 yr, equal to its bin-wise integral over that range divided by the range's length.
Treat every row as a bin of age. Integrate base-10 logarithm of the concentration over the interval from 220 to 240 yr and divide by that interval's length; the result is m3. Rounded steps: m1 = 0.214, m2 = 0.217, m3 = 0.214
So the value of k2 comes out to 1.67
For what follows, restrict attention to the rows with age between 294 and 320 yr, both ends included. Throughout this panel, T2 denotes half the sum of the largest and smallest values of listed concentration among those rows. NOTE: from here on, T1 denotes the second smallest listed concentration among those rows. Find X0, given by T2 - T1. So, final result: 0.012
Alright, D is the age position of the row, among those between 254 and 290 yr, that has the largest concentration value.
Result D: 267.0 yr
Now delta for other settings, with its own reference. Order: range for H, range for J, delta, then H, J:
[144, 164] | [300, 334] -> 0.158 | 1.03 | 0.970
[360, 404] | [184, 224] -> 0.112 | 0.99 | 0.978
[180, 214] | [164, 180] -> 0.089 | 0.99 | 1.000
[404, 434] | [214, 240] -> 0.069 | 0.97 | 1.003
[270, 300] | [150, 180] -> 0.071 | 0.97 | 1.000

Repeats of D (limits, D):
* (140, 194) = 177.0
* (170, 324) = 177.0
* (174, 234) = 177.0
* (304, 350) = 342.0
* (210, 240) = 222.0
